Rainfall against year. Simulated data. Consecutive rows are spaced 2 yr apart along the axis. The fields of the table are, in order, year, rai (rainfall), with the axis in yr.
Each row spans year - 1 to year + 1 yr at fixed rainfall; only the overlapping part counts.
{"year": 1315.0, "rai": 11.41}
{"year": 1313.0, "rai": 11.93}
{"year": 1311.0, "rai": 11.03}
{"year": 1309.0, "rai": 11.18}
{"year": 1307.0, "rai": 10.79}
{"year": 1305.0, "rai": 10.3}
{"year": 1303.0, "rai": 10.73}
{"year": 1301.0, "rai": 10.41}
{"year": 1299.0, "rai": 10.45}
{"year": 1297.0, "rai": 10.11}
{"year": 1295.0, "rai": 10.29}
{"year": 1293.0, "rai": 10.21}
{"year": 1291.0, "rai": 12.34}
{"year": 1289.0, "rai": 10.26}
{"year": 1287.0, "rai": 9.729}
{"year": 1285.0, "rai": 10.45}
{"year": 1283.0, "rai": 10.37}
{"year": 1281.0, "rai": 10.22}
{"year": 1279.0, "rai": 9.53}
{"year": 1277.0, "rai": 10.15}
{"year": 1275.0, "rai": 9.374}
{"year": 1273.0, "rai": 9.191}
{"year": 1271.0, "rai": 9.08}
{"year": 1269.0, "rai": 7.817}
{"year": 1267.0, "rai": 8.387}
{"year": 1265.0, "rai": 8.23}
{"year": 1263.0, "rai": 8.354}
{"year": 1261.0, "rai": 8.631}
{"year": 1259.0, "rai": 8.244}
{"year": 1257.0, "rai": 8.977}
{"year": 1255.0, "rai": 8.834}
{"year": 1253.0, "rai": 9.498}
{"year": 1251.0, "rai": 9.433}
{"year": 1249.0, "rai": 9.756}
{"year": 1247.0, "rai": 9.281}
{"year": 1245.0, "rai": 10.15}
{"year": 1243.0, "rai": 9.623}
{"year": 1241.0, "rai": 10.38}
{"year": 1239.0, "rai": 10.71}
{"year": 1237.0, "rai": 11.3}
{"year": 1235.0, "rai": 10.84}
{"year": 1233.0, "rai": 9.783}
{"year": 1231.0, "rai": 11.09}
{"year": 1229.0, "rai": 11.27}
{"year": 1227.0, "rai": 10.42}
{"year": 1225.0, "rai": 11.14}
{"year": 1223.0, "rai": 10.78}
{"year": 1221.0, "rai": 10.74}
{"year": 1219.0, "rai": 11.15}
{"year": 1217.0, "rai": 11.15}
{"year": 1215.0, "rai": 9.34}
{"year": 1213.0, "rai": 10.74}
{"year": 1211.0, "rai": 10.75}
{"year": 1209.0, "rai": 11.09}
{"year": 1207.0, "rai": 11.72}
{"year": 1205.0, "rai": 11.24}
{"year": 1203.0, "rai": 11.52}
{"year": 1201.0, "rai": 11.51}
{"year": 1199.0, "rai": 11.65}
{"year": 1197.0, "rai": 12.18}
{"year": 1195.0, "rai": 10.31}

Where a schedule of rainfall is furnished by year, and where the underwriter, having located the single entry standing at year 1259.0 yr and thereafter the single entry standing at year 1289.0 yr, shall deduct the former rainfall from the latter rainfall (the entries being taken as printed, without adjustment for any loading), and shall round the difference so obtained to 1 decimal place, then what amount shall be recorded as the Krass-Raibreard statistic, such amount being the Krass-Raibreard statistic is 2.0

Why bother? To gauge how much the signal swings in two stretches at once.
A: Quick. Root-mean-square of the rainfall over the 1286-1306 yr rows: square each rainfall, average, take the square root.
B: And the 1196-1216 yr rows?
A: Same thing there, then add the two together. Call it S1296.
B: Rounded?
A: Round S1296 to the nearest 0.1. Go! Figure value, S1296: 21.7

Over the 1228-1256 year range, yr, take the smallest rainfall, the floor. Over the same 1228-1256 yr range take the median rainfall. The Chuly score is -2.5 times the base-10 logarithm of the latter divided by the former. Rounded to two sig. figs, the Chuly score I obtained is -0.13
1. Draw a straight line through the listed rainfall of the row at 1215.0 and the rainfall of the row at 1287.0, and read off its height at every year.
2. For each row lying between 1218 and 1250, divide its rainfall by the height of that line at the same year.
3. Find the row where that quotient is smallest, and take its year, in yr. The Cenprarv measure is 1247.0 yr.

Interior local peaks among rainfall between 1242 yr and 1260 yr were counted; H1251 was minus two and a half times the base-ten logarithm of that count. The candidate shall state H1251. -1.5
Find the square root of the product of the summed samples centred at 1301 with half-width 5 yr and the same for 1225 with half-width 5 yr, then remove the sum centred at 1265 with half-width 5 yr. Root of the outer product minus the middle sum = 12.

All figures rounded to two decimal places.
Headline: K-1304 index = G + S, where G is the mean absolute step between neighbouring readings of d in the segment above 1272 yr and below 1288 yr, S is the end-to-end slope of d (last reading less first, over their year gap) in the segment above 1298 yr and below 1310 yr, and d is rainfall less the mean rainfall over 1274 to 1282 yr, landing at 0.53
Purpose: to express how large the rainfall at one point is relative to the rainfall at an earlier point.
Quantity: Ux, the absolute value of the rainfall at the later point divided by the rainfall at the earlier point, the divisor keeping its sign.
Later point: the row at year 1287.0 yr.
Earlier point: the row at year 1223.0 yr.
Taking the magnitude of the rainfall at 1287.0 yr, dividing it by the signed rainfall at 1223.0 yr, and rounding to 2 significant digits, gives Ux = 0.90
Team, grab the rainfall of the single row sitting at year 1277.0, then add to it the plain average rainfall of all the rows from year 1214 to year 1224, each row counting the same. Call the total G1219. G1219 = 20.8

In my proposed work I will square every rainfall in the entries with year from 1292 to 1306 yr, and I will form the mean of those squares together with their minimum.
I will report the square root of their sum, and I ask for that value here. 14.5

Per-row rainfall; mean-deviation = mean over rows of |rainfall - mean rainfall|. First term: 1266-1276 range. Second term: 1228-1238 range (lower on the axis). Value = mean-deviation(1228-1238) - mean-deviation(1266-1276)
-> -0.10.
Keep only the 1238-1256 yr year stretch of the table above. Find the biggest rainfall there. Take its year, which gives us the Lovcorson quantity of 1239.0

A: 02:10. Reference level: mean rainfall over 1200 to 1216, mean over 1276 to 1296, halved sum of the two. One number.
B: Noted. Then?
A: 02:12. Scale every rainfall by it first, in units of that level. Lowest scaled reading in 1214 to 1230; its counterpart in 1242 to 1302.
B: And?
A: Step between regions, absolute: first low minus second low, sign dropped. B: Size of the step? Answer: 0.143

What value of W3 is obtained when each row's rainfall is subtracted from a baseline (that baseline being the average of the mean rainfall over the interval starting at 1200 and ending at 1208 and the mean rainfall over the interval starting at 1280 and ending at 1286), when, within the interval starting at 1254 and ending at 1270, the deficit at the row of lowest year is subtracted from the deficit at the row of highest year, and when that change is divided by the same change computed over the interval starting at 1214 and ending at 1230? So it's -0.5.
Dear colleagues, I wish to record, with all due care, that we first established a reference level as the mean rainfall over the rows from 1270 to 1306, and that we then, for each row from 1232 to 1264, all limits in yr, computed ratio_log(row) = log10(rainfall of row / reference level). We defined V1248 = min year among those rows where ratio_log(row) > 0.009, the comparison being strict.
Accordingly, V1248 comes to 1235.0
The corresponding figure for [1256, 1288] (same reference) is 1285.0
